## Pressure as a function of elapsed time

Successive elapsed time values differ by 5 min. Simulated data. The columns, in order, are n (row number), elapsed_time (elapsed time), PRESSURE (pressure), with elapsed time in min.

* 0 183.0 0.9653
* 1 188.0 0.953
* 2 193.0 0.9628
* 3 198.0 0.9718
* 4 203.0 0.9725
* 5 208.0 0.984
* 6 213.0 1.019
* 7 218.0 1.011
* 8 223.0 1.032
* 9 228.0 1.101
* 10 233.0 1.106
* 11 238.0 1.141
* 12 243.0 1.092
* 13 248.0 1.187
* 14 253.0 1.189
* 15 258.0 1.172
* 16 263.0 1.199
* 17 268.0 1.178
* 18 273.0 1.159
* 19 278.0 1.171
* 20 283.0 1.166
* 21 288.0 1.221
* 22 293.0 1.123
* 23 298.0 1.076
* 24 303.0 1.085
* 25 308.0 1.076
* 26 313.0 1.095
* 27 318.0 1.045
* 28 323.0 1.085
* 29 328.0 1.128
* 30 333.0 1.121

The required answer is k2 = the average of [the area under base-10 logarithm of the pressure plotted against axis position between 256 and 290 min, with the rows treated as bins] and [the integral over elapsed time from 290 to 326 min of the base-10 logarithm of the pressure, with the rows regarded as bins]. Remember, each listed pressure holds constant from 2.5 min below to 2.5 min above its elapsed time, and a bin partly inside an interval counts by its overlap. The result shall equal 1.87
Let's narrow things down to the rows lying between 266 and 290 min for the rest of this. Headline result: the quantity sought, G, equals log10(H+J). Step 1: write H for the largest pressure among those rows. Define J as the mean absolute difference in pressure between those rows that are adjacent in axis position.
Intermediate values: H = 1.221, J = 0.023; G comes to 0.095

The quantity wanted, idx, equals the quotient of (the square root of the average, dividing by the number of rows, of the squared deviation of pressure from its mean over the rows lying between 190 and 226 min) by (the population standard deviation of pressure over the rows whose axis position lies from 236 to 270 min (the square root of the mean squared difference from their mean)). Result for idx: 0.7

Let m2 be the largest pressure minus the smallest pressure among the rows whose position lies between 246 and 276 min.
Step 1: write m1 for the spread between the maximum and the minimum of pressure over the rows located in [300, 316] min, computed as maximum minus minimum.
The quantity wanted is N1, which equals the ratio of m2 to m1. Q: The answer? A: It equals 2.1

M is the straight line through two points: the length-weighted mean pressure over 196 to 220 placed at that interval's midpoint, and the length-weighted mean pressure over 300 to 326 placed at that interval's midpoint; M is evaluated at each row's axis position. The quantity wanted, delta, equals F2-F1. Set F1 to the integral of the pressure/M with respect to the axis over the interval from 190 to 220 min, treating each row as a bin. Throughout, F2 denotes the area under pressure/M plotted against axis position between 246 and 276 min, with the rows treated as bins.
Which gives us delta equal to 4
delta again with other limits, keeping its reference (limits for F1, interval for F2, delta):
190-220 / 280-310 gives 2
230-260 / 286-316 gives -2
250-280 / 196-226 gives -4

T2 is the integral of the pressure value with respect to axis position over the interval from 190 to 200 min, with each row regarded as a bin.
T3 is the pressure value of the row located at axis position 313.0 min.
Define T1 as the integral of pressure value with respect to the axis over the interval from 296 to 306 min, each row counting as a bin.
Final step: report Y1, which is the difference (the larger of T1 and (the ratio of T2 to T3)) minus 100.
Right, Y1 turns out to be -89.2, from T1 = 10.8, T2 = 9.7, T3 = 1.095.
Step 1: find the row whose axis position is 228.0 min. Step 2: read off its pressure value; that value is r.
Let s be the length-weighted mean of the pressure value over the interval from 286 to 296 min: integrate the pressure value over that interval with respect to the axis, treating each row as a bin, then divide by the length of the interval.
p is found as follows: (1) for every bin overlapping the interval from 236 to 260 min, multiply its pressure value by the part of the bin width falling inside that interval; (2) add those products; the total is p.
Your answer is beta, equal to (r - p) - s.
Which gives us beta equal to -28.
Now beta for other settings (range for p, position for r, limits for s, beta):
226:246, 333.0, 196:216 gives -22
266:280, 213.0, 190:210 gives -16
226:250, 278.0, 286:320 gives -27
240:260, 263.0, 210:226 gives -23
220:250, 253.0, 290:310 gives -33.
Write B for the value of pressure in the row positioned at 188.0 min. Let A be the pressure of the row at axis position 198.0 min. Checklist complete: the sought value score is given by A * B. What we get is 0.93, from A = 0.9718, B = 0.953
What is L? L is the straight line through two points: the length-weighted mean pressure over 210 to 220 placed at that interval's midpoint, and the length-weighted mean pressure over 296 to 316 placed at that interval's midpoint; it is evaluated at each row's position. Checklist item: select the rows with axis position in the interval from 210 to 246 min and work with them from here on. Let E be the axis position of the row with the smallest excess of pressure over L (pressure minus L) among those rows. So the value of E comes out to 218.0 min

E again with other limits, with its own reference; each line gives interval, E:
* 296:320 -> 318.0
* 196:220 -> 203.0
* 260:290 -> 283.0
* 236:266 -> 243.0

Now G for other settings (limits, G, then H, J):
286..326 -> 0.100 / 1.221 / 0.039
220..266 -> 0.092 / 1.199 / 0.037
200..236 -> 0.053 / 1.106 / 0.025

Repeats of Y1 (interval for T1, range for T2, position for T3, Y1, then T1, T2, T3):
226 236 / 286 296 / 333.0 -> -88.9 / 11.1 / 11.6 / 1.121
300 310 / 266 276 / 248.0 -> -89.2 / 10.8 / 11.7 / 1.187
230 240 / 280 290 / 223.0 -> -88.5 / 11.2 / 11.9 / 1.032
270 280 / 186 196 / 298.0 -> -88.3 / 11.7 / 9.6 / 1.076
